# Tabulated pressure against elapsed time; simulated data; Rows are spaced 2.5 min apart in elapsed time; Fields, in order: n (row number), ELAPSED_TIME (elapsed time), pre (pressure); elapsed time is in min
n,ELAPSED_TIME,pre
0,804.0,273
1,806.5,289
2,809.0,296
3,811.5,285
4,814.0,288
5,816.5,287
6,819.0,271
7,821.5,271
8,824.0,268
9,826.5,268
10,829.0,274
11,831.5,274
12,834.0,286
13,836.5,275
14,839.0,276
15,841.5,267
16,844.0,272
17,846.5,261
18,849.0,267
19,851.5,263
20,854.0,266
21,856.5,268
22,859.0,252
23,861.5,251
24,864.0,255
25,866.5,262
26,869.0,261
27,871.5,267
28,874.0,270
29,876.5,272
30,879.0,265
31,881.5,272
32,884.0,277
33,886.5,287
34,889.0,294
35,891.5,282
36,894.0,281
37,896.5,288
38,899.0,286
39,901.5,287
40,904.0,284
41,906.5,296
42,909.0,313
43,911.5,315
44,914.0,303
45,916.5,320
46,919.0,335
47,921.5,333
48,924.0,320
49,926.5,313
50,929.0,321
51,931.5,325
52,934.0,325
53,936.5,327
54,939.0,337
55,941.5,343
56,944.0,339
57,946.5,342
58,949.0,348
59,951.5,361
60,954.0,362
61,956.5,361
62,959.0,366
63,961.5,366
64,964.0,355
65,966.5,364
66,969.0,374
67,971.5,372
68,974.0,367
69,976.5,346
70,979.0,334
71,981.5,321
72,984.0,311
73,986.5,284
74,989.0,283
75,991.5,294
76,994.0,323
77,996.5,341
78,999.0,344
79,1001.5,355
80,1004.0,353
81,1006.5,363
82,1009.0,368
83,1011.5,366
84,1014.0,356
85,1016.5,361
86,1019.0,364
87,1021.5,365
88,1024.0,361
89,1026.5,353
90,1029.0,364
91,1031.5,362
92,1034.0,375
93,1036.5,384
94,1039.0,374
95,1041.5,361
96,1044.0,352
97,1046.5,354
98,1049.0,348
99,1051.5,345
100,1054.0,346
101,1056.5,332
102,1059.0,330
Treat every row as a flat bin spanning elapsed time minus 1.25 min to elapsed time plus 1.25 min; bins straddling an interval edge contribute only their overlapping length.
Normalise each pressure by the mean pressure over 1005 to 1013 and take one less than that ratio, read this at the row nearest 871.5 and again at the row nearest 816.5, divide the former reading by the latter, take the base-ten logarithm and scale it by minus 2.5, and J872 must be -0.2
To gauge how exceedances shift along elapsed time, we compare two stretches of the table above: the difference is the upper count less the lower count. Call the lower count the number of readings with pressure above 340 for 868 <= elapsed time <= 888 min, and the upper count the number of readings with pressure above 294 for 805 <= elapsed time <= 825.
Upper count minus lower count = 1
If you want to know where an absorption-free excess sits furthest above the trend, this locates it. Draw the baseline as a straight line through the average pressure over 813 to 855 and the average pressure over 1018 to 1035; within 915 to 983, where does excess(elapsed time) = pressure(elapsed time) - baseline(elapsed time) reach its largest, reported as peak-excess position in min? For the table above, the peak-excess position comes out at 969.0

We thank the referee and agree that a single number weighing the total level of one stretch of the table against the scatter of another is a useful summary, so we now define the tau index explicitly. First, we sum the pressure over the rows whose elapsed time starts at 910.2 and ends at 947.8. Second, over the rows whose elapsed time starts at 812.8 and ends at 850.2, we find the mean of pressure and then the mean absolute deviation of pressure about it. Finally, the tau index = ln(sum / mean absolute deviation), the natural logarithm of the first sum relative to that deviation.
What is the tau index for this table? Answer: 6.72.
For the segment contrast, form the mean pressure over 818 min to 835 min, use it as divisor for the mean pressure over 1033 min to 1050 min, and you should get 1.33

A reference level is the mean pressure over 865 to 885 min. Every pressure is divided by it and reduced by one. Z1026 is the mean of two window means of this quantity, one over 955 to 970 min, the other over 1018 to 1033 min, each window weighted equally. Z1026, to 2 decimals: 0.35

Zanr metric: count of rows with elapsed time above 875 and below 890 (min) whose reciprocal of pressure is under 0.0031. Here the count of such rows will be 0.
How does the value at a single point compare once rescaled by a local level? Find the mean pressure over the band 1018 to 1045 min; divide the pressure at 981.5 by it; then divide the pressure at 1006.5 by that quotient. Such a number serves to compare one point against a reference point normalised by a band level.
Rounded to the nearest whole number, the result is 413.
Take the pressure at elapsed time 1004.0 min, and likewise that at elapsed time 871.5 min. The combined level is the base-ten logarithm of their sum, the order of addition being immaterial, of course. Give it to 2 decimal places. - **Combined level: 2.79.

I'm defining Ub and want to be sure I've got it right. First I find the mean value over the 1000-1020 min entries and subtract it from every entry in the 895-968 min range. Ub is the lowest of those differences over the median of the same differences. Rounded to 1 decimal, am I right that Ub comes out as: 2.3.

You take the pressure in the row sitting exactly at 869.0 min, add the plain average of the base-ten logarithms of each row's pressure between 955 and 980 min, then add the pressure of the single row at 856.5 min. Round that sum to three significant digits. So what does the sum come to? 532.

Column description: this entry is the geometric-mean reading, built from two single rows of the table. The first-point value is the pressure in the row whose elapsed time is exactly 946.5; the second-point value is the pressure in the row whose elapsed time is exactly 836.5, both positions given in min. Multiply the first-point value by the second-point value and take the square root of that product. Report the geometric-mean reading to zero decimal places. 307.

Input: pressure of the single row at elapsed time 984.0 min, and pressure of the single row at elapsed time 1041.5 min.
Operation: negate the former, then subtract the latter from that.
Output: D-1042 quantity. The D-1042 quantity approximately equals -672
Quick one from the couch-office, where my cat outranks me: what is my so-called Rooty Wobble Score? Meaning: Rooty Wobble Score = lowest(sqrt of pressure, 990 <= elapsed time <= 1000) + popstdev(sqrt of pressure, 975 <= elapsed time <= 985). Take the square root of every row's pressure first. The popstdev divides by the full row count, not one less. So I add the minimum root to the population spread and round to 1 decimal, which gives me 17.5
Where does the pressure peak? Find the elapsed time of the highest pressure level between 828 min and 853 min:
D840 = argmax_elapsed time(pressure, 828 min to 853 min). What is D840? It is 834.0 min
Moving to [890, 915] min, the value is 911.5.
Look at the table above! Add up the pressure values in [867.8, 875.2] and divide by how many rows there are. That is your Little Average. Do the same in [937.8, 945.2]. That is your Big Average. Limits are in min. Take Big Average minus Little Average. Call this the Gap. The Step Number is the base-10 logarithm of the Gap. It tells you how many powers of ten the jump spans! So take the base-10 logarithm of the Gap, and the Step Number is 1.87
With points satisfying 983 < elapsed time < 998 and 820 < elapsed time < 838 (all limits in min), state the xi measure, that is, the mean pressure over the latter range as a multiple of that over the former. 0.89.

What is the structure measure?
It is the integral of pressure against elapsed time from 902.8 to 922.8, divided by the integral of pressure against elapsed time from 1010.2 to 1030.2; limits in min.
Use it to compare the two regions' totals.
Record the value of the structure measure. 0.86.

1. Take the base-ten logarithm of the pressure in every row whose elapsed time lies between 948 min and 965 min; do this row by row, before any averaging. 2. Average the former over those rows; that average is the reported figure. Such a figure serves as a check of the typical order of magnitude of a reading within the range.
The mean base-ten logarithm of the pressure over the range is 2.56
